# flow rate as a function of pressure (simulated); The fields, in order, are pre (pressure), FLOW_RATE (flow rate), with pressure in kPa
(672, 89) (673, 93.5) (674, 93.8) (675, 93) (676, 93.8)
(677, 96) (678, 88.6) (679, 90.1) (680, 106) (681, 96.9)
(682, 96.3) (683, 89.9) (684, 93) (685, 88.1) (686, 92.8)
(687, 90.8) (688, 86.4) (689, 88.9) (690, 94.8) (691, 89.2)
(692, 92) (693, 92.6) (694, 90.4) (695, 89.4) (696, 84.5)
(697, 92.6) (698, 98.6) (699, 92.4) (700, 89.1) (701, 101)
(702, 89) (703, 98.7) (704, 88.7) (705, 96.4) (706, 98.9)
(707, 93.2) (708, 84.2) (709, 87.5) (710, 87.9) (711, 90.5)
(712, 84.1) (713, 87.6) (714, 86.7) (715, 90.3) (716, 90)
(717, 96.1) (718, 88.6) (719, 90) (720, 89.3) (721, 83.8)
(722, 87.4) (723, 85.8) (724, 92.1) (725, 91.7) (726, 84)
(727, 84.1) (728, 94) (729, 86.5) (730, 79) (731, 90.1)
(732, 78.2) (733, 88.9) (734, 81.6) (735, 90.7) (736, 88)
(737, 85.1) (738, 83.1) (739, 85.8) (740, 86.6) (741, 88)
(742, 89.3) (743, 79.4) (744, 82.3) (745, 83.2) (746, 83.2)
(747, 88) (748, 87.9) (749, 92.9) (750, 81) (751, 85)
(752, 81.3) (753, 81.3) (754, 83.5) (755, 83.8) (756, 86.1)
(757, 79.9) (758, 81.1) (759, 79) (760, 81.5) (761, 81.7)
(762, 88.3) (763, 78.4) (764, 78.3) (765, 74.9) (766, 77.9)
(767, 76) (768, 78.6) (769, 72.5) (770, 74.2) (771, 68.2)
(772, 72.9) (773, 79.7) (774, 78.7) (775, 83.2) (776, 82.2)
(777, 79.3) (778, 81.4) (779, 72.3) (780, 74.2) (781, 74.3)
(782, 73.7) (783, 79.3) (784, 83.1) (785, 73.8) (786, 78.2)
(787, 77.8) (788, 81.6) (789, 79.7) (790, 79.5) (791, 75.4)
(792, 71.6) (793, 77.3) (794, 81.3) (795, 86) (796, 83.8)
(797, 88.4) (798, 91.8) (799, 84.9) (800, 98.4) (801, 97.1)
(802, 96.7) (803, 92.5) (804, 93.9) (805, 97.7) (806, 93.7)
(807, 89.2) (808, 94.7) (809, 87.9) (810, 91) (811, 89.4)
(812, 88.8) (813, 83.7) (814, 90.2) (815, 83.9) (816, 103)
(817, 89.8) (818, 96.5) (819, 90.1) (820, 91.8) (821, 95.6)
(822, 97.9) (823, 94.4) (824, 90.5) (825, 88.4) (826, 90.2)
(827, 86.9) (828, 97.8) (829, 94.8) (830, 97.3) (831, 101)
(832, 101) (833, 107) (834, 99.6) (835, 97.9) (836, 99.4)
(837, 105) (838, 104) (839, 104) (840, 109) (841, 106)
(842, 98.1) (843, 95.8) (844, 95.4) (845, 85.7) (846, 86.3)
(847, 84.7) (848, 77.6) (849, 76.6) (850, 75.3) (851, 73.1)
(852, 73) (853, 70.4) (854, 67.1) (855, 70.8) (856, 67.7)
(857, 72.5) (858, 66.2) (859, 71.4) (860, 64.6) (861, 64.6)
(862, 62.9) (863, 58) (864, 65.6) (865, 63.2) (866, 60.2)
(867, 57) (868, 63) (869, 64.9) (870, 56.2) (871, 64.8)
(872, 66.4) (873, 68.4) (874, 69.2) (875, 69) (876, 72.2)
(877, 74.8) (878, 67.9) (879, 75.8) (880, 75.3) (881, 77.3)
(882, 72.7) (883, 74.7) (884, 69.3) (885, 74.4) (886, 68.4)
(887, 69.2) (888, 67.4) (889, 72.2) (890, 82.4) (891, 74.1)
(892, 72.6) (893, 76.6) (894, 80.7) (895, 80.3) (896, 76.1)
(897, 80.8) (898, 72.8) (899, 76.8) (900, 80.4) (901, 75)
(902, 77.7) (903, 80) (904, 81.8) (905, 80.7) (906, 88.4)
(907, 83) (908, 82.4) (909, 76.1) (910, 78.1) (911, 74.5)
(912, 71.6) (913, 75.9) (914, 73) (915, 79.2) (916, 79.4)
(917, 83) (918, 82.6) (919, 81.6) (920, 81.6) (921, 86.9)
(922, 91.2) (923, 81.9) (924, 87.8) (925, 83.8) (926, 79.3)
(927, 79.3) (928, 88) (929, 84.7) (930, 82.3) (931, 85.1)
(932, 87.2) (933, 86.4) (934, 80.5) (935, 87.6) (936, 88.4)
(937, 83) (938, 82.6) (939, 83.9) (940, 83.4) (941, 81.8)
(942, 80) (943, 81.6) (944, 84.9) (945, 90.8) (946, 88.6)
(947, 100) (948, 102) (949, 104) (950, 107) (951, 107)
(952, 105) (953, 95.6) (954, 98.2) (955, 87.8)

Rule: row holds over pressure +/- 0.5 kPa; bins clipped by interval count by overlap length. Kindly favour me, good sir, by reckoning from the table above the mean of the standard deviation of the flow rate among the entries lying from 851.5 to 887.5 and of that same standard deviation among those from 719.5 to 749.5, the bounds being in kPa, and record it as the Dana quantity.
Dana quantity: 4.7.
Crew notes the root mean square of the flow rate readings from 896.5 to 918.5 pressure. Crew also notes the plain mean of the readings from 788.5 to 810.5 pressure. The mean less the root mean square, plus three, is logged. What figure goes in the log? 12.0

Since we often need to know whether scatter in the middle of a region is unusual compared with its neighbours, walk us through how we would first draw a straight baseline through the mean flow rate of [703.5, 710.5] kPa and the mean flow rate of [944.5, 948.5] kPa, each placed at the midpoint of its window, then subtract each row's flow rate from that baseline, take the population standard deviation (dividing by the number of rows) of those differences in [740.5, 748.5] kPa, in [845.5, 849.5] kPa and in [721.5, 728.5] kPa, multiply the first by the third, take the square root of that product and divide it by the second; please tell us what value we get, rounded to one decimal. 0.8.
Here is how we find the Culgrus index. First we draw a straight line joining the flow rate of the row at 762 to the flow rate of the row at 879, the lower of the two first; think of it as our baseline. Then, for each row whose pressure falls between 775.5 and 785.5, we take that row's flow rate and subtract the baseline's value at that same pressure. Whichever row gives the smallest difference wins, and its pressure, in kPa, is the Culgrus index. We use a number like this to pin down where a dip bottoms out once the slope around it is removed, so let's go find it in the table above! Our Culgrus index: 779 kPa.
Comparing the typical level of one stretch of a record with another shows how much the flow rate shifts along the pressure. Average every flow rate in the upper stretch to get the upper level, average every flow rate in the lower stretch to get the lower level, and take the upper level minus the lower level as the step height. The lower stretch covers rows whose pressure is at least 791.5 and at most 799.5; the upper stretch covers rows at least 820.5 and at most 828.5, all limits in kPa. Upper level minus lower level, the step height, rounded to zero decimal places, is 10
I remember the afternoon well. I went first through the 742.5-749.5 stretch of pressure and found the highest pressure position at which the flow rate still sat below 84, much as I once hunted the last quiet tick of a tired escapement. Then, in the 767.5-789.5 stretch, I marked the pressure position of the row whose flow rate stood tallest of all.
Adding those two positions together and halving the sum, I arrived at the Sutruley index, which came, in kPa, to 760.5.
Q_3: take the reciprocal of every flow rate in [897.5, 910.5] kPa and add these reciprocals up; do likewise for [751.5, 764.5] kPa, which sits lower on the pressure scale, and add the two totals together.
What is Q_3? 0.323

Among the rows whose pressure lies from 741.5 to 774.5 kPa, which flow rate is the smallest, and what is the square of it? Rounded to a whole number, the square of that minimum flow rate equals 4651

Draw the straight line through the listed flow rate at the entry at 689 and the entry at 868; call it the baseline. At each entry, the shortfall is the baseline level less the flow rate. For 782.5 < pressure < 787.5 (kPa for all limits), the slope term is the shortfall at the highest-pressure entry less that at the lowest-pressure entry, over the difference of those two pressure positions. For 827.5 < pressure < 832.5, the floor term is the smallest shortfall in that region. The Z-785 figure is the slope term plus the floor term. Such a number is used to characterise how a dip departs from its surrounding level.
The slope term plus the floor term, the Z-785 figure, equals -33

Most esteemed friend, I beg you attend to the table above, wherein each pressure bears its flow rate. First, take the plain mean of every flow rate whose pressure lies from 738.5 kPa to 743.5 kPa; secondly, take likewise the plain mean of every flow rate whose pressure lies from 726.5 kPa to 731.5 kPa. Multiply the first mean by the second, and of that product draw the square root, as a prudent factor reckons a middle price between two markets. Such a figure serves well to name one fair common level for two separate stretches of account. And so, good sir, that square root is 86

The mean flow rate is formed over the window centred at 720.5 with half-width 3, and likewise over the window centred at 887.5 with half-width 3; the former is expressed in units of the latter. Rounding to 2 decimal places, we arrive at 1.21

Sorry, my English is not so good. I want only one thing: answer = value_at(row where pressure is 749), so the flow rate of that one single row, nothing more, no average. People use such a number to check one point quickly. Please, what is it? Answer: 92.9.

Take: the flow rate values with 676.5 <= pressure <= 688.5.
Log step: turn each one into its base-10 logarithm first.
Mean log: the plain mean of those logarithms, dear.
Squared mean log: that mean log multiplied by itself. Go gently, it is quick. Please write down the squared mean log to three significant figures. 3.87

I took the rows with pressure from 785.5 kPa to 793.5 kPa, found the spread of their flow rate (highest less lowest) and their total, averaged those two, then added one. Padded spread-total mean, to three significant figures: 317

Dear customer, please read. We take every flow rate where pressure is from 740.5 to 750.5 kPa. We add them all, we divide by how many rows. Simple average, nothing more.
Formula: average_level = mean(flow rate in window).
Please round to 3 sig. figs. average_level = 85.5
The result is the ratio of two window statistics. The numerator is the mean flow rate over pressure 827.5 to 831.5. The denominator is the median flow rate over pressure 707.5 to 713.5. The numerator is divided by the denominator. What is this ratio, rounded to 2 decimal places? 1.12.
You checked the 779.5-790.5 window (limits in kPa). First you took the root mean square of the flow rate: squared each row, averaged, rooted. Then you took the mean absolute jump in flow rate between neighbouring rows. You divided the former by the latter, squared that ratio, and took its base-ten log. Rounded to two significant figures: 2.8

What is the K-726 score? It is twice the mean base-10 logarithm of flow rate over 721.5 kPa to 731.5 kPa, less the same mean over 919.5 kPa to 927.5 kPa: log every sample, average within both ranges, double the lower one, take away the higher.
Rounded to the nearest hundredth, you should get 1.96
